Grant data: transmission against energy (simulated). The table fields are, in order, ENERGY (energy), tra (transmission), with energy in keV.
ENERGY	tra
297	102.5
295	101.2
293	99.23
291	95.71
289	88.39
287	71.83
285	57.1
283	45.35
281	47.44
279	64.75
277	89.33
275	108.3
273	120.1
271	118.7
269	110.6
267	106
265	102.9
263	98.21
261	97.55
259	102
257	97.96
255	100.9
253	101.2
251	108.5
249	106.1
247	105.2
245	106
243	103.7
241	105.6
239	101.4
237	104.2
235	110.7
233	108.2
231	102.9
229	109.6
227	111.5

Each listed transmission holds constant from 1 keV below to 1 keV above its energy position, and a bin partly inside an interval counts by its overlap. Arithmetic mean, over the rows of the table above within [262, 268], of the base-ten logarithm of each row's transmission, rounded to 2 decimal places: 2.01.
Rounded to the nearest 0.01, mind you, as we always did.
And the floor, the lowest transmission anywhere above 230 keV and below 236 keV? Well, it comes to 102.90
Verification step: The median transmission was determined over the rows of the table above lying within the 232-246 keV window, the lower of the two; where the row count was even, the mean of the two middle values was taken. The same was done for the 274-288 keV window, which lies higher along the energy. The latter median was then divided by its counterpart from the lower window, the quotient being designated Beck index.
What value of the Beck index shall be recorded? 0.61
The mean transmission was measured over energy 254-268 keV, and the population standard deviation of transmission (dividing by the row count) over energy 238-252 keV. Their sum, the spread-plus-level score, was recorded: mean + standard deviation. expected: 103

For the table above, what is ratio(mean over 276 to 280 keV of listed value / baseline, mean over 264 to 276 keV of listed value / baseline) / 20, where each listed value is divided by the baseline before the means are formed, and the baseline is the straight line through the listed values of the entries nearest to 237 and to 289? 0.036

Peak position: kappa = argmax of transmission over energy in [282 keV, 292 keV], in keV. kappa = 291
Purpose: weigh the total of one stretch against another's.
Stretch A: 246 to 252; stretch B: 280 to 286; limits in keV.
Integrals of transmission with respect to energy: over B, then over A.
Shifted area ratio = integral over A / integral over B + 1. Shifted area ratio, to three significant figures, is 3.13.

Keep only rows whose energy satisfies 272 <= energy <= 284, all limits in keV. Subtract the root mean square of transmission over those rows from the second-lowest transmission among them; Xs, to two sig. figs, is -37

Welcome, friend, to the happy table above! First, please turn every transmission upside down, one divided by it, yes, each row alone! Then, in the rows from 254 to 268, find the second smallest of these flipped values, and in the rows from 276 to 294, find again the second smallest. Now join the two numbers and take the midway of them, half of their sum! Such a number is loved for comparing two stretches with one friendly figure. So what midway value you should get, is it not 0.0101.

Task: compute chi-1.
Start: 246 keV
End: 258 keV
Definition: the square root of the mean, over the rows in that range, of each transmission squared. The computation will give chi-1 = 103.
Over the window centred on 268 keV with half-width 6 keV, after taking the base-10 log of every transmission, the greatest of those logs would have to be 2.08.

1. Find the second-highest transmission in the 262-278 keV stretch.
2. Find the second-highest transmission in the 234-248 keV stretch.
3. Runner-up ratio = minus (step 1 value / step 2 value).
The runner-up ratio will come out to -1.12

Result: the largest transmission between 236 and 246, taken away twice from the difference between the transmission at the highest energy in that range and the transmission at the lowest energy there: -210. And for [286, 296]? -173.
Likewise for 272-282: -313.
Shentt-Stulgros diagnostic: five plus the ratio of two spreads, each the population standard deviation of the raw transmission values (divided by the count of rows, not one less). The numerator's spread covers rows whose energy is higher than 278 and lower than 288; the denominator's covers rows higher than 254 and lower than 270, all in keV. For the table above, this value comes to 7.4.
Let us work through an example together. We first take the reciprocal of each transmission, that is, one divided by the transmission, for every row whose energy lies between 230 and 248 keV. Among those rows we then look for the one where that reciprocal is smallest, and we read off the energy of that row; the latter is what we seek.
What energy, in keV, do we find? 235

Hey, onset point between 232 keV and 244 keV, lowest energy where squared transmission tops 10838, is 233 keV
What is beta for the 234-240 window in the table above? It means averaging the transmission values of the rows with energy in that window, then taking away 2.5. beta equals 103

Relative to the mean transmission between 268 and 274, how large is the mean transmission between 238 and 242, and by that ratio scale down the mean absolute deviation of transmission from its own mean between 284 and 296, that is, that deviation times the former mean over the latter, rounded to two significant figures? 16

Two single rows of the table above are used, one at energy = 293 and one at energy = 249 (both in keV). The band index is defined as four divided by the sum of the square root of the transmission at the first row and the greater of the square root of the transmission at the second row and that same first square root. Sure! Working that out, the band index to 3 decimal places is 0.197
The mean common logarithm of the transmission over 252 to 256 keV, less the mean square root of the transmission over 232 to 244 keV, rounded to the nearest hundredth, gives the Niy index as -8.27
